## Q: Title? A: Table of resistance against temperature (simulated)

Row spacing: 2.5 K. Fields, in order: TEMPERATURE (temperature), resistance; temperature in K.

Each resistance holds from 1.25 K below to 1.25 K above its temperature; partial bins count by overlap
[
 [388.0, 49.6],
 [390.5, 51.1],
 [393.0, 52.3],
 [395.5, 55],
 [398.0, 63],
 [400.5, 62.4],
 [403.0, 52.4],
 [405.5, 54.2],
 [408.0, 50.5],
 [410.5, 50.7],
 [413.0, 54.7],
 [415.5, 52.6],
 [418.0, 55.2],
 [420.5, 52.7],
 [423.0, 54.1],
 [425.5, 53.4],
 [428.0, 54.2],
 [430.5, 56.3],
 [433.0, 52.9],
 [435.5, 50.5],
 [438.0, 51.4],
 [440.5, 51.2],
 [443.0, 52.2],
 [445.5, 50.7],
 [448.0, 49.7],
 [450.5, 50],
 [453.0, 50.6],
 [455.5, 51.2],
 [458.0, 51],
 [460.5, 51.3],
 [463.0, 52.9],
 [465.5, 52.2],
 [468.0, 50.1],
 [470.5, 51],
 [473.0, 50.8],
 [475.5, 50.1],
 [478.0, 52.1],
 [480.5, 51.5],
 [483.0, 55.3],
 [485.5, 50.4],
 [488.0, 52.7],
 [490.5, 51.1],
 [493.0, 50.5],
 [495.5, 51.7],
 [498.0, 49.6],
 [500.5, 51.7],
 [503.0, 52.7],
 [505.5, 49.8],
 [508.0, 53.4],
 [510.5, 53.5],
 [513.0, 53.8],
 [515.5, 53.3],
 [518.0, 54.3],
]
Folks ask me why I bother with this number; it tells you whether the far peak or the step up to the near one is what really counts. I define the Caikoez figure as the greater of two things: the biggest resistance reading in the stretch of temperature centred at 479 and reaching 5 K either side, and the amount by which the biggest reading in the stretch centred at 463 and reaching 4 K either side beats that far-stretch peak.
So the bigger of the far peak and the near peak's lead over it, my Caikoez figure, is 55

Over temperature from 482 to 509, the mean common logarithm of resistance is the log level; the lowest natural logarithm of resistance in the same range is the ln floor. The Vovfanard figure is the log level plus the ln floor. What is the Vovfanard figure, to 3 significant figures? 5.62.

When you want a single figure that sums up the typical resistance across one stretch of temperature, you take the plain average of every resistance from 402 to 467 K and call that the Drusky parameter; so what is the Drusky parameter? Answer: 52.3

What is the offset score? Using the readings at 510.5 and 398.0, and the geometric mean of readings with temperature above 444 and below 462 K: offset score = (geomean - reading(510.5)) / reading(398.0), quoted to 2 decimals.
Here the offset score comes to -0.05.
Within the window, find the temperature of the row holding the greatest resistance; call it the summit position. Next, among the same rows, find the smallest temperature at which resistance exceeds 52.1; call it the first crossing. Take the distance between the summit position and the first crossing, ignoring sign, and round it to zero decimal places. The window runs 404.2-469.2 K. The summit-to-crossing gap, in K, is 25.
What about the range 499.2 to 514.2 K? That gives 10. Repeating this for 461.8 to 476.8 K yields 0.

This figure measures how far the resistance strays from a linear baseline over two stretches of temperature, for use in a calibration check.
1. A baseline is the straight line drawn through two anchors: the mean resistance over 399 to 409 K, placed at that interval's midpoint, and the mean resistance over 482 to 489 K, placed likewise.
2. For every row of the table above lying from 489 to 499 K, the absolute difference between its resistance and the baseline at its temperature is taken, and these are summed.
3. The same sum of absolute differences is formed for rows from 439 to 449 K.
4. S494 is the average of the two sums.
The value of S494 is 9.5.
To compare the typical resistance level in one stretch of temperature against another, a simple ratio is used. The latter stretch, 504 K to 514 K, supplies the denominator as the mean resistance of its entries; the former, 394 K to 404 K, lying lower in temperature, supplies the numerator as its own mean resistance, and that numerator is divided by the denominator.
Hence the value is 1.11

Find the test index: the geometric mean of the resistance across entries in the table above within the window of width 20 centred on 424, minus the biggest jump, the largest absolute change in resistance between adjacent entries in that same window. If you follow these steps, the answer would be 50.5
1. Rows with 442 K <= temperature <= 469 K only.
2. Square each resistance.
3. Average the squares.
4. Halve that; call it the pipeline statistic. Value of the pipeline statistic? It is 1305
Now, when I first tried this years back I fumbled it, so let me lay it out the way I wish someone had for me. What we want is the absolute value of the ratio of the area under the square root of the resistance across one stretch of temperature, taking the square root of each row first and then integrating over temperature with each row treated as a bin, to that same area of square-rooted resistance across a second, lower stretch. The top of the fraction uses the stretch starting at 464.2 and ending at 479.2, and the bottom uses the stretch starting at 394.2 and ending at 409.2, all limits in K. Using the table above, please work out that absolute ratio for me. 0.95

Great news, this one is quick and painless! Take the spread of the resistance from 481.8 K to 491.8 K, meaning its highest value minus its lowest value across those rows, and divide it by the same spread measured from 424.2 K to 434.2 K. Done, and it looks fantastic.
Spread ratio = 1.4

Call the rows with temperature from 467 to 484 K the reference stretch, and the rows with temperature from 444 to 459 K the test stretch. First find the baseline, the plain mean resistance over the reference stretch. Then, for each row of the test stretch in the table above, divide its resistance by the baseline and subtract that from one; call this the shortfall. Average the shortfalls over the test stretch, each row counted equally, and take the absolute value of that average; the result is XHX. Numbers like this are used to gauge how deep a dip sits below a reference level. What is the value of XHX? 0.02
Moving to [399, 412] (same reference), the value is 0.05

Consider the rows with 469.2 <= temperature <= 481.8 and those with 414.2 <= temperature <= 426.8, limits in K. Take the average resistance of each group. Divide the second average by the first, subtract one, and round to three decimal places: 0.049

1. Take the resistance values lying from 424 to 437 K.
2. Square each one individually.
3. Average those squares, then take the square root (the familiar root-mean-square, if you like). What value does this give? 53.5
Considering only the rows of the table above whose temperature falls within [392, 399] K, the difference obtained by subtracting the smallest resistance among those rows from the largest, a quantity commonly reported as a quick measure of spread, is 10.7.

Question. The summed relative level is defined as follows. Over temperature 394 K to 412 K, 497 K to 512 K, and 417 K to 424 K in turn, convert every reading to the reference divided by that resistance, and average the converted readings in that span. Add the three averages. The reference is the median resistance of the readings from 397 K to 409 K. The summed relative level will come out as 3.04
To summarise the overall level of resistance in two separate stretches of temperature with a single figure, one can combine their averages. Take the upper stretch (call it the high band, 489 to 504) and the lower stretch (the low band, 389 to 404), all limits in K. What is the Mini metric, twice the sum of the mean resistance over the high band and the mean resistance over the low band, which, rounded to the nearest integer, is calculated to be 214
